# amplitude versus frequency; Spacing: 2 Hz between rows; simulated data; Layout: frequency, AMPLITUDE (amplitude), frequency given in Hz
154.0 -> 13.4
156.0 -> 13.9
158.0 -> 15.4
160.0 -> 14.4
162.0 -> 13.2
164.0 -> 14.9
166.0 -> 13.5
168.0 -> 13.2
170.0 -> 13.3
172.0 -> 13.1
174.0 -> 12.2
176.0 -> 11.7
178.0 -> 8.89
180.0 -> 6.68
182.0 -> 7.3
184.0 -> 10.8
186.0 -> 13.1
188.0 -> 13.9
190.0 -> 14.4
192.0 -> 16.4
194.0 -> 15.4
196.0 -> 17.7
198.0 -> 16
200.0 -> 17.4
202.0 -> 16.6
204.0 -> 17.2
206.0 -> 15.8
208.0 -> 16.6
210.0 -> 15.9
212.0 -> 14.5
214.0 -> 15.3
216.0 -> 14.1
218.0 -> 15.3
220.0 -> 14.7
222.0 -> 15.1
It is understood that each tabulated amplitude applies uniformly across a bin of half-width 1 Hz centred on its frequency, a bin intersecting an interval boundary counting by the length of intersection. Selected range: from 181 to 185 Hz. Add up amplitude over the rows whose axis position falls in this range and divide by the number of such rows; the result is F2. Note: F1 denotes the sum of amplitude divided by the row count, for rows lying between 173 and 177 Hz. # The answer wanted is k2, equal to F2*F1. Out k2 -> 108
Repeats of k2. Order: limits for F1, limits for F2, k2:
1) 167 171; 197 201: 221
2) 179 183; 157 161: 104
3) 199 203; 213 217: 250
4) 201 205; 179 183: 118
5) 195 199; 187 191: 238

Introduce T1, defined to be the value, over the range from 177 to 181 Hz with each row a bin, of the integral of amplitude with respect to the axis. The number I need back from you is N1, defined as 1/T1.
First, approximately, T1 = 31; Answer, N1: 0.032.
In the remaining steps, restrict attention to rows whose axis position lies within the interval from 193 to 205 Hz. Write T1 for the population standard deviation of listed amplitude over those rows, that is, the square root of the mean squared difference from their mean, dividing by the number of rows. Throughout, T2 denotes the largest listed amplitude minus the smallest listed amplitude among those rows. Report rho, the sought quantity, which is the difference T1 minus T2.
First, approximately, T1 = 0.81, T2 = 2.3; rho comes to -1.5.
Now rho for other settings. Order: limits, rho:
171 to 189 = -4.7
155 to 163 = -1.4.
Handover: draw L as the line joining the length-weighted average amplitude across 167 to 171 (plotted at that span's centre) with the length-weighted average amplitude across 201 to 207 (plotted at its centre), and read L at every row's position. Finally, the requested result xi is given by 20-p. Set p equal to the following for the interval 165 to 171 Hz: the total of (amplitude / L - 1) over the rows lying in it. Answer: 20.0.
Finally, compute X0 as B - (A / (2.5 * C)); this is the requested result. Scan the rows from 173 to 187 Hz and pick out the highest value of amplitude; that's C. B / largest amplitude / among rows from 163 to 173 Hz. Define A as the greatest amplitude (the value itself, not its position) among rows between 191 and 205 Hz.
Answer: 14.4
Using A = 17.7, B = 14.9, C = 13.1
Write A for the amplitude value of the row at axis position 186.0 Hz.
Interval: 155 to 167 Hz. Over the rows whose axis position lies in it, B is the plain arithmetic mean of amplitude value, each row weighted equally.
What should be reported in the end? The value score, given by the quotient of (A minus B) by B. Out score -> -0.08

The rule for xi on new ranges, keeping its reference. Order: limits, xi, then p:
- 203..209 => 20.0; 0.0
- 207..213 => 20.2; -0.2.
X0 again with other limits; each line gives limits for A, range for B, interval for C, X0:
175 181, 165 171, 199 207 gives 13.2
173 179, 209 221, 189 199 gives 15.6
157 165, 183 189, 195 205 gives 13.6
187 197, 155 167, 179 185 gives 14.7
